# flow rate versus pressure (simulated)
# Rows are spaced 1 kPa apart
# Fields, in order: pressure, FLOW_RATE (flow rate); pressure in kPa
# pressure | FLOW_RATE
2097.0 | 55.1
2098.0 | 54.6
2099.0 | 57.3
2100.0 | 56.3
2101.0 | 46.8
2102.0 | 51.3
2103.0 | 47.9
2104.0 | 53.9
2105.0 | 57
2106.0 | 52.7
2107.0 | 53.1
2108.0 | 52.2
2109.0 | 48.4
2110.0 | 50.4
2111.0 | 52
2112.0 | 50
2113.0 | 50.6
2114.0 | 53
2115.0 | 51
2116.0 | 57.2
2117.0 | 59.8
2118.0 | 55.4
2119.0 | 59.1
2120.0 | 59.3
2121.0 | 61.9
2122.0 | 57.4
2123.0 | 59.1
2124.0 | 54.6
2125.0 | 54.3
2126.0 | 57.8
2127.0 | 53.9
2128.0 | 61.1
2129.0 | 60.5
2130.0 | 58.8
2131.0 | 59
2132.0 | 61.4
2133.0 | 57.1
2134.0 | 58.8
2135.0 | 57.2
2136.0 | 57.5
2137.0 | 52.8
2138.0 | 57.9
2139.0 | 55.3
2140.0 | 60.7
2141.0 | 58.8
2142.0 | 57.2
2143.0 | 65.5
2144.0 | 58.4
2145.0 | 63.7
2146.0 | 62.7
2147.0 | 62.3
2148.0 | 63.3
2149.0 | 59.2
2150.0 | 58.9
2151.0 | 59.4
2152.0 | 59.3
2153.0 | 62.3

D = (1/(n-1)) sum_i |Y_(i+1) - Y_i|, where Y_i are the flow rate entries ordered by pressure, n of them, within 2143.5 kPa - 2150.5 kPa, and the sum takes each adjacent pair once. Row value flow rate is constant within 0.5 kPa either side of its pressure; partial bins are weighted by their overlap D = 2.0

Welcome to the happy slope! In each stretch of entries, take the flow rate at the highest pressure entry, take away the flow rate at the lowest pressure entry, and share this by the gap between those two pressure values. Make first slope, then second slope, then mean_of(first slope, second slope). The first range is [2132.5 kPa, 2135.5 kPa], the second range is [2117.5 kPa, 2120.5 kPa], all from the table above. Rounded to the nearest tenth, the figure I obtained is 1.0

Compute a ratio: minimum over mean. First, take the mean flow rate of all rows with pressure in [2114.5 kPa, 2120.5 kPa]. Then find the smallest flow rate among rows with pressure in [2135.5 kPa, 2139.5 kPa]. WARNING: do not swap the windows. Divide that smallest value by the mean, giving 0.93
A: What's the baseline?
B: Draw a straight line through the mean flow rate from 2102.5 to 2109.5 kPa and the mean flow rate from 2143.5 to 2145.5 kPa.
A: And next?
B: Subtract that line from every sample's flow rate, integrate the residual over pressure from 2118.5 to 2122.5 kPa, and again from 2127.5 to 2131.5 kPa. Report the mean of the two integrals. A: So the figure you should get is 12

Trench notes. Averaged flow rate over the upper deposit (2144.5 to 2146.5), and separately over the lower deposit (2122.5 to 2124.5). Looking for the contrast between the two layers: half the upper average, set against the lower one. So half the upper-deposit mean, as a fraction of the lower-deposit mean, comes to 0.556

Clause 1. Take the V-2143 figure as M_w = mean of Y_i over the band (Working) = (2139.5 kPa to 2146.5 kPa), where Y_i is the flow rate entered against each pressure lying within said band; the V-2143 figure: 61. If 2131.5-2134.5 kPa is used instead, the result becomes 59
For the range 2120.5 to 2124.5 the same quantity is 58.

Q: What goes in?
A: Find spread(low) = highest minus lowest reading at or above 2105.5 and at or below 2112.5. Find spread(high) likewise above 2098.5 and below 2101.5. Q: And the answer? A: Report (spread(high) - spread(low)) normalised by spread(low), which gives 1.2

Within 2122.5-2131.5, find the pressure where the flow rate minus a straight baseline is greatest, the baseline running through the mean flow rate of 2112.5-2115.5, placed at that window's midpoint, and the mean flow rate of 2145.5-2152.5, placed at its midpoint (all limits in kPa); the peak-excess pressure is 2128.0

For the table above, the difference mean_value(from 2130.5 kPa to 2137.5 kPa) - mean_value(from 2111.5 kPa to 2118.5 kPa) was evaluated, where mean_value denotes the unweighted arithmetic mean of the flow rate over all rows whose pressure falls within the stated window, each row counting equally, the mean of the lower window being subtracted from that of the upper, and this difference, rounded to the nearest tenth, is 3.8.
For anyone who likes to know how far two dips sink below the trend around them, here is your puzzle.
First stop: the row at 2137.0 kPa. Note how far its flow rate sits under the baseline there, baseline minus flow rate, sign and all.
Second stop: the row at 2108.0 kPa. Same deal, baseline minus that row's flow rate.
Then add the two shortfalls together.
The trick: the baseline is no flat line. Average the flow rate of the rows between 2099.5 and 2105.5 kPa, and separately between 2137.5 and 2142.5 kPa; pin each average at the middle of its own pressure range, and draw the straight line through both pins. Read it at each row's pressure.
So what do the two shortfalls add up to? 6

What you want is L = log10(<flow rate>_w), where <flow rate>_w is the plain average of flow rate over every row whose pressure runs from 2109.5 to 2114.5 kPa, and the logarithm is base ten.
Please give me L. 1.71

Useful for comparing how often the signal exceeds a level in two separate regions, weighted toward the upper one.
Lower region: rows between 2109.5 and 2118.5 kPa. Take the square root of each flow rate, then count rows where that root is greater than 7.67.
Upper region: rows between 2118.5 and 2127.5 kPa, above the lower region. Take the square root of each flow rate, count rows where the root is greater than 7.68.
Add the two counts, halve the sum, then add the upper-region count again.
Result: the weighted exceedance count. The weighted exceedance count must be 6.5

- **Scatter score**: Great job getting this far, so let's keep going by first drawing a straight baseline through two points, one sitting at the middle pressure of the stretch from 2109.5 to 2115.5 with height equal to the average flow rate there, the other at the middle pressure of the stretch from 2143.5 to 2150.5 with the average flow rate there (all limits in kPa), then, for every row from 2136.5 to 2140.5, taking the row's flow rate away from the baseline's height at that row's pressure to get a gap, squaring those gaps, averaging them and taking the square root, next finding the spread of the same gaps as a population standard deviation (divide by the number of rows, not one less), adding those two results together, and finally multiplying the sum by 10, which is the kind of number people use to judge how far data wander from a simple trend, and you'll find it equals 61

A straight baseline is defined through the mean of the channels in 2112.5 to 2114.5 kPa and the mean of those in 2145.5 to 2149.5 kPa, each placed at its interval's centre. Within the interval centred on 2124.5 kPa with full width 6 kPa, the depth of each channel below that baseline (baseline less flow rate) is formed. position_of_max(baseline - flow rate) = 2127.0 kPa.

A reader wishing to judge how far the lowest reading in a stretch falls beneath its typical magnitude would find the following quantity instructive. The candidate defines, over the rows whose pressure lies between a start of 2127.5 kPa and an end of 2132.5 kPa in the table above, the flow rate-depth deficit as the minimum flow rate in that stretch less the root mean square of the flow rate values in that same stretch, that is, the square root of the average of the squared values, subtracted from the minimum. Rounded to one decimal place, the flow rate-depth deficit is -1.4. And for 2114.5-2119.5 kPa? -5.6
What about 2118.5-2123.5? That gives -2.0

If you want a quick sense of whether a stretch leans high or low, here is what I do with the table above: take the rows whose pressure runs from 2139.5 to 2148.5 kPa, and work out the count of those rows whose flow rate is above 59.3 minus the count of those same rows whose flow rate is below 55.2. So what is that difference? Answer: 6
